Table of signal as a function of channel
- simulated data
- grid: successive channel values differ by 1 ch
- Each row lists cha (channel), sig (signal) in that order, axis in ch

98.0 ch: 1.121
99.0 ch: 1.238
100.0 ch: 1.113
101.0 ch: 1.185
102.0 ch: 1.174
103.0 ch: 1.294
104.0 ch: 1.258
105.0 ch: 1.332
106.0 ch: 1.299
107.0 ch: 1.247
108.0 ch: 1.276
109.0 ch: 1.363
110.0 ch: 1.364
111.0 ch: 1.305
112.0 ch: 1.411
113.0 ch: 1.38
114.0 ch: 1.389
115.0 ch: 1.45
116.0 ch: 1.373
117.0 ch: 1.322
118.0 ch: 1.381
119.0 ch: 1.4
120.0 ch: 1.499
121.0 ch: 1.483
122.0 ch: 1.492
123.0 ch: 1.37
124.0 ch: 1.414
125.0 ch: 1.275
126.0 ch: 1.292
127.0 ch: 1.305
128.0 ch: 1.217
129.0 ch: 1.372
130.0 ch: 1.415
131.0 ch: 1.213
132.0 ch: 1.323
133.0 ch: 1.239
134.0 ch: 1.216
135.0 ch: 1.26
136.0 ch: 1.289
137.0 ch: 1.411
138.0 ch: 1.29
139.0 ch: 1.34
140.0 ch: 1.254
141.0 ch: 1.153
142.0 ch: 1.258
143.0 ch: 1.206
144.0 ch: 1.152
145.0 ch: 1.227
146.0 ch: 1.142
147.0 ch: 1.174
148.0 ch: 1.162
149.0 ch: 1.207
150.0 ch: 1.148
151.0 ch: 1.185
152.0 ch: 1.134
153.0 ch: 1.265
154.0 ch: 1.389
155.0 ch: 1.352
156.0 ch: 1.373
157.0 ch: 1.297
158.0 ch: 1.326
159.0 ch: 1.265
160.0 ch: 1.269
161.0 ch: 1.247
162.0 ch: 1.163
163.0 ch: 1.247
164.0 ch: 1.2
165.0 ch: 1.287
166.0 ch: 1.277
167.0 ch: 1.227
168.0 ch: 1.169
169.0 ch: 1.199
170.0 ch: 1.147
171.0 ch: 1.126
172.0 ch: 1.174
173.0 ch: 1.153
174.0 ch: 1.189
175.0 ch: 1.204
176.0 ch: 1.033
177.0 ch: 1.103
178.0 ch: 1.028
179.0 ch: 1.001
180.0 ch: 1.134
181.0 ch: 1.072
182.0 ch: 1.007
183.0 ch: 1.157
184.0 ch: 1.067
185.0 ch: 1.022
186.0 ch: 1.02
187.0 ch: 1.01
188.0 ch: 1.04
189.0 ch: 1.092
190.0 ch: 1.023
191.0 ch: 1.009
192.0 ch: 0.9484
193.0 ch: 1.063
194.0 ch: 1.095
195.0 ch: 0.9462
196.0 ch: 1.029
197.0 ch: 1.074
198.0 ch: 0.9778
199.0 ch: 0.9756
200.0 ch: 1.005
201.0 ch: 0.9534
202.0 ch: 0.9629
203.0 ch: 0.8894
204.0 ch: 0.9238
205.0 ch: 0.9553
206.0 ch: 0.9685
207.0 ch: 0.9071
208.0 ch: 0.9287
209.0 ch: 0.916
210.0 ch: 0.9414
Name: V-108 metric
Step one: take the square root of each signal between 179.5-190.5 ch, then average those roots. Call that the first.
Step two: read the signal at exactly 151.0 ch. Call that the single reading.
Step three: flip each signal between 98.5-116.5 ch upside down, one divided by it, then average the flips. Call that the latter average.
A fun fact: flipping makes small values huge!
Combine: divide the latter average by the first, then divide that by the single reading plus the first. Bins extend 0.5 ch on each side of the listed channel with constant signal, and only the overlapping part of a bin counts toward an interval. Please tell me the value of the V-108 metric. 0.34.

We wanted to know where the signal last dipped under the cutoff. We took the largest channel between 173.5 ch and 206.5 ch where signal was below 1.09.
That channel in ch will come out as 206.0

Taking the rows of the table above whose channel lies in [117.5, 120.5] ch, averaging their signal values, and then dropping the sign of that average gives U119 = 1.43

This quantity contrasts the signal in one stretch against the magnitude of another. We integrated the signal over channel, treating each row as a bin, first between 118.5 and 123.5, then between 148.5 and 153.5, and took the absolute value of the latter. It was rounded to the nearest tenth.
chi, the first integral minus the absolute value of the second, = 1.3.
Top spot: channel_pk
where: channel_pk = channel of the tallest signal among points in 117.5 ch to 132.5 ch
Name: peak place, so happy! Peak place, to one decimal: 120.0 ch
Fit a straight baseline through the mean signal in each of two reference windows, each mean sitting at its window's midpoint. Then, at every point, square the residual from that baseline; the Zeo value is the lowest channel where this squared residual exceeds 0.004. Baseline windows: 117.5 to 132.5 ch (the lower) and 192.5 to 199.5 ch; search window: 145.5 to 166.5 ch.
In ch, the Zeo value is 146.0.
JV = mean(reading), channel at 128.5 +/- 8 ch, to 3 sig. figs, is 1.32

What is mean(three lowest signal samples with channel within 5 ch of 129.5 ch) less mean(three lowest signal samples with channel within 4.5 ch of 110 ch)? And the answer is -0.059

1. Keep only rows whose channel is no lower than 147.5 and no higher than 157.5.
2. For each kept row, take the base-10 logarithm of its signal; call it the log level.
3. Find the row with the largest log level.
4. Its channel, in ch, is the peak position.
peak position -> 154.0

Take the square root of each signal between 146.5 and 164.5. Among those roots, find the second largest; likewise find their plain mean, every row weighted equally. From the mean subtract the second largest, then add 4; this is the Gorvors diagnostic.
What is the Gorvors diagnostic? 3.94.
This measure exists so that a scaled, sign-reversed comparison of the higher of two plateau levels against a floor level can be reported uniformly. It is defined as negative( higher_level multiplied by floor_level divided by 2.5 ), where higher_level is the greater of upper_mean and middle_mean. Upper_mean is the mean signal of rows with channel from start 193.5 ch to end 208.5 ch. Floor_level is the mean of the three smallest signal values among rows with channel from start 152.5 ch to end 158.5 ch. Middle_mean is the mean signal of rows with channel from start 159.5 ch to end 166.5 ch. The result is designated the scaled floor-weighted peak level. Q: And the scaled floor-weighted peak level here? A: -0.64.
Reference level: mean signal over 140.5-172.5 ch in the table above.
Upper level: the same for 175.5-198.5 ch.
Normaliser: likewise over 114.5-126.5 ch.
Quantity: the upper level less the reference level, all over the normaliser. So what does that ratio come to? -0.13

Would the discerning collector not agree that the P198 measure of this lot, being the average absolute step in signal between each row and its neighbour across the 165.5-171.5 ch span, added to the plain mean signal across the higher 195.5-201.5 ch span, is 1.04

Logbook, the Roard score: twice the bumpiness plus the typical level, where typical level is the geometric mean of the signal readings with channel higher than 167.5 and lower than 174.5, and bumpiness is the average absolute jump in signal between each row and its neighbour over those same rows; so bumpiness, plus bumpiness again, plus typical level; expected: 1.23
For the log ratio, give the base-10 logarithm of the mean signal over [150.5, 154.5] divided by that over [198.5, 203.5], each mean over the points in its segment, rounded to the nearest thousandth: 0.114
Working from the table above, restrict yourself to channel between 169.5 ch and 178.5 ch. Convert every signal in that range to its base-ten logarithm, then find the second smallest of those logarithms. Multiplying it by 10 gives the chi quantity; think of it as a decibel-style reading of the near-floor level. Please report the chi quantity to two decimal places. 0.14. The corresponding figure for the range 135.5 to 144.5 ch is 0.62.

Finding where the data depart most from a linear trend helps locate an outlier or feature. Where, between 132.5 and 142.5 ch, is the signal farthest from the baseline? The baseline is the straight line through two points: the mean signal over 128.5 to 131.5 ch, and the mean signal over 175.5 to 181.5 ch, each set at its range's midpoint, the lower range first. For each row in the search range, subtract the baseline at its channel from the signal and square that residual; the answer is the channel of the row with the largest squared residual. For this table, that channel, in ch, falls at 141.0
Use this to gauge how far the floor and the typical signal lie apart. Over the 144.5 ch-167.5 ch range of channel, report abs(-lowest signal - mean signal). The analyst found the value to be 2.38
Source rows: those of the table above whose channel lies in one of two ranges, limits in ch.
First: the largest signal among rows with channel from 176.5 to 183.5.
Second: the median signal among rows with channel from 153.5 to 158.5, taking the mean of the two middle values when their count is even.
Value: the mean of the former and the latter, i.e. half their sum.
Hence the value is 1.25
